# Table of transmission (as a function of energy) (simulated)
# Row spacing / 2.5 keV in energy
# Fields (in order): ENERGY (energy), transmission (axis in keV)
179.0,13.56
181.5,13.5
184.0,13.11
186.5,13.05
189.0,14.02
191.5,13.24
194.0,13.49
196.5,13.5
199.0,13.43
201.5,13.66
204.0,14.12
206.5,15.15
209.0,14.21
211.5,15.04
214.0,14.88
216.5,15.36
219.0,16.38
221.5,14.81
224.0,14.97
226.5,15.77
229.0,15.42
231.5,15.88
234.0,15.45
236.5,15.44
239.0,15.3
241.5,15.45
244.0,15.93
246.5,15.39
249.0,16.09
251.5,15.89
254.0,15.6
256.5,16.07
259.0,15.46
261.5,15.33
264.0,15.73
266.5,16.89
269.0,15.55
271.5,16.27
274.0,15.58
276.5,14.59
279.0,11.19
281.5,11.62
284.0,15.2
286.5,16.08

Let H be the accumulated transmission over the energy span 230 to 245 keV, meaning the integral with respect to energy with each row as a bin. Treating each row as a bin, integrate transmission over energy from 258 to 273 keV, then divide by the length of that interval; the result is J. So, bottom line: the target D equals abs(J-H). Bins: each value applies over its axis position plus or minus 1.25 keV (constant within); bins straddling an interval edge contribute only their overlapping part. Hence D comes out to 218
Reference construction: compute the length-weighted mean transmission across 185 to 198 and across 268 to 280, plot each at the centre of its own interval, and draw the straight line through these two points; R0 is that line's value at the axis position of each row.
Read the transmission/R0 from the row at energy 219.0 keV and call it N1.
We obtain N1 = 1.18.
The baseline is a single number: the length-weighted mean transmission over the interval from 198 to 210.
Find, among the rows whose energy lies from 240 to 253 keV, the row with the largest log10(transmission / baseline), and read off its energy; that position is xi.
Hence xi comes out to 249.0 keV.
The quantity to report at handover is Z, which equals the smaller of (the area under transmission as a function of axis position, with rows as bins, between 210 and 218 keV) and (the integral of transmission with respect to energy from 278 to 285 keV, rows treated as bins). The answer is 88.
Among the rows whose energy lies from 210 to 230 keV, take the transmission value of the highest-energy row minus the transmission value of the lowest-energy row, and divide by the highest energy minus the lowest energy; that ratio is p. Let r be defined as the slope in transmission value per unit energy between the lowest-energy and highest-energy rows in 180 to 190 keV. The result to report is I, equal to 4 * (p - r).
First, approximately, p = 0.02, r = 0.07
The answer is -0.2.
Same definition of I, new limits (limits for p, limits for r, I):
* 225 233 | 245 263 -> 0.1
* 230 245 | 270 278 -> 1.4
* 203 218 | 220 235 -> 0.2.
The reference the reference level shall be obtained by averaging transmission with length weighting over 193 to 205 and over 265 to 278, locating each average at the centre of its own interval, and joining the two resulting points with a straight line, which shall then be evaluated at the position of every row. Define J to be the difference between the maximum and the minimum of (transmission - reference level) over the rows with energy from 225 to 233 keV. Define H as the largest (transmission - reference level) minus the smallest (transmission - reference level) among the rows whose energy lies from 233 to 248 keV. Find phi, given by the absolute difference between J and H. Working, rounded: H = 0.6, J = 0.4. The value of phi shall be 0.2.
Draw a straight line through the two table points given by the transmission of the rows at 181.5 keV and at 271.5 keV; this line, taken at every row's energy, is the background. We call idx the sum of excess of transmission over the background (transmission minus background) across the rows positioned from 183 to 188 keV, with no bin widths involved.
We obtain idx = -1.1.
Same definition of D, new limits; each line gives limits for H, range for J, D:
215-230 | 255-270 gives 216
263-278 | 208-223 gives 220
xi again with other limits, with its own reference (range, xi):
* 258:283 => 266.5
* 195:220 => 219.0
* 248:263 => 249.0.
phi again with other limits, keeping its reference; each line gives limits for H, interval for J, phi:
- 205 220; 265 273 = 0.5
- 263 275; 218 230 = 0.1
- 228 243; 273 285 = 3.7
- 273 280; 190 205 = 4.0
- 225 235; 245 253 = 0.1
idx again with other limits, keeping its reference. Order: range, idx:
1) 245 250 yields 0.4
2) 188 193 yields -0.3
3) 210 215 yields 1.0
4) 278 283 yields -10.3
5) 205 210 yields 0.7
